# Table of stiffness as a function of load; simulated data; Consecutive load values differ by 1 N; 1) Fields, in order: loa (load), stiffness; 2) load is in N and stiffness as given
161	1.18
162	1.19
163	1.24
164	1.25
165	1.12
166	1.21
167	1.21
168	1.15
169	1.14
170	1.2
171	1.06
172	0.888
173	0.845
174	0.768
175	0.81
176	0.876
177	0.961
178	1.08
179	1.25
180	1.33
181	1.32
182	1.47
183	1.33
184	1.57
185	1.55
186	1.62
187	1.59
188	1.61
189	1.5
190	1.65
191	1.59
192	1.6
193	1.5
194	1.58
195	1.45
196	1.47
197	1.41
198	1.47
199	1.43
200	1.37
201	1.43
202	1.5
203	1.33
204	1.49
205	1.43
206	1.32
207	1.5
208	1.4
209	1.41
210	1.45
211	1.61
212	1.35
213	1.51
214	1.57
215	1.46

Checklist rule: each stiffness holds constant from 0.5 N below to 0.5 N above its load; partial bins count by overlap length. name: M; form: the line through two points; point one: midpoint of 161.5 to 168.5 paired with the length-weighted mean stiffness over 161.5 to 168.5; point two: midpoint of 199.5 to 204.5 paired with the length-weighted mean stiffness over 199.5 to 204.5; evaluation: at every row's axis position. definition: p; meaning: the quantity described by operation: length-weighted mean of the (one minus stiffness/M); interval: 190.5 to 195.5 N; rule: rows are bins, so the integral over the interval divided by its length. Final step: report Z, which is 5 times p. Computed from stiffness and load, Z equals -0.6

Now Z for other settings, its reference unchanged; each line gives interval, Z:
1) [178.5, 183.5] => -0.2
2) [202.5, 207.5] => 0.1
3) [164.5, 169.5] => 0.2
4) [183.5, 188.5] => -1.0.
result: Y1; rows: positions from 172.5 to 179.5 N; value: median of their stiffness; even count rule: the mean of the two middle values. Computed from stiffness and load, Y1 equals 0.9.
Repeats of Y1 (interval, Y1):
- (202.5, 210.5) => 1.4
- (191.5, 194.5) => 1.6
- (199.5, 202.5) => 1.4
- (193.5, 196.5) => 1.5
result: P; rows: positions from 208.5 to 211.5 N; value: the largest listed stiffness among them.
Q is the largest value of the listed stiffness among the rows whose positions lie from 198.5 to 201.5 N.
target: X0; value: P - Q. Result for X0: 0.18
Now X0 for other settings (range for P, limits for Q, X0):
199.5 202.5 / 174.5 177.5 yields 0.54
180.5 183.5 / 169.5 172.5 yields 0.27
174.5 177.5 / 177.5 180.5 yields -0.37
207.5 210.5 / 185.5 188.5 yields -0.17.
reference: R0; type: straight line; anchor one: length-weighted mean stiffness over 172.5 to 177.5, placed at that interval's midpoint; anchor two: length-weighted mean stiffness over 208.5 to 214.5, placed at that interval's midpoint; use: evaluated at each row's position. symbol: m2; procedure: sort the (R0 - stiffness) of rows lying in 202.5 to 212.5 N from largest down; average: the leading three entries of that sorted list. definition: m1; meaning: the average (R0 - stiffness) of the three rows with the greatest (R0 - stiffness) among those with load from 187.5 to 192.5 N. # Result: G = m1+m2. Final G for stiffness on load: -0.4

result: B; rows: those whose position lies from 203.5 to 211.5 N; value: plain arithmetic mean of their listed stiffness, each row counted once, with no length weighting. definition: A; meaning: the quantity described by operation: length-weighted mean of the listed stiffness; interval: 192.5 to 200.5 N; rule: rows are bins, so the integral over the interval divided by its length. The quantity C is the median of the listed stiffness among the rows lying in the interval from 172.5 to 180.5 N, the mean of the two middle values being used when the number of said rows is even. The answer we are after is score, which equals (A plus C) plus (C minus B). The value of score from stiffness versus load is 1.8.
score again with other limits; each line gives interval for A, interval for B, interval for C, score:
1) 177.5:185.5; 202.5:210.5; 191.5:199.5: 2.9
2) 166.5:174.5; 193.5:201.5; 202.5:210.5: 2.4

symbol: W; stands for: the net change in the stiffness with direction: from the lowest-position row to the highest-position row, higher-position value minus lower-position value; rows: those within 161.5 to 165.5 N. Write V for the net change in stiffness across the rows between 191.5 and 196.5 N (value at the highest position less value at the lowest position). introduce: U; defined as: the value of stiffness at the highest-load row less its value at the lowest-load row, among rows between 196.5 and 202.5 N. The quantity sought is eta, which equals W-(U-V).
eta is -0.29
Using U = 0.09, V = -0.13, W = -0.07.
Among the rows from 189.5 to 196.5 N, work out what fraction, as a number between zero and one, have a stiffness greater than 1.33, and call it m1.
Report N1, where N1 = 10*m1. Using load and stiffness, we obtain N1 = 10.0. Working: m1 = 1.0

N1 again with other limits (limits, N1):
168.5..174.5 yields 0.0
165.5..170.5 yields 0.0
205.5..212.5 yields 8.6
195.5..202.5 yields 10.0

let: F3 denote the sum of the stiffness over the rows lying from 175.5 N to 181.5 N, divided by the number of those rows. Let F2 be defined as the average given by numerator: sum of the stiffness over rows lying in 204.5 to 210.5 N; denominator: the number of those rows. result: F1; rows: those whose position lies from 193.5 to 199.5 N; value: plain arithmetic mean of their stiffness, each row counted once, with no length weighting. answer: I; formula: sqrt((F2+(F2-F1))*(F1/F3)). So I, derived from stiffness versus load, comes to 1.33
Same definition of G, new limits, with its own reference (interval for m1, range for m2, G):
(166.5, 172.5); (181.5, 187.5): -0.7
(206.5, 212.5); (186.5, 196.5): -0.2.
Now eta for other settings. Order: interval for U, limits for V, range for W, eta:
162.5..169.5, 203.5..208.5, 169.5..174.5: -0.42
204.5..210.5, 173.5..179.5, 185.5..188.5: 0.45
